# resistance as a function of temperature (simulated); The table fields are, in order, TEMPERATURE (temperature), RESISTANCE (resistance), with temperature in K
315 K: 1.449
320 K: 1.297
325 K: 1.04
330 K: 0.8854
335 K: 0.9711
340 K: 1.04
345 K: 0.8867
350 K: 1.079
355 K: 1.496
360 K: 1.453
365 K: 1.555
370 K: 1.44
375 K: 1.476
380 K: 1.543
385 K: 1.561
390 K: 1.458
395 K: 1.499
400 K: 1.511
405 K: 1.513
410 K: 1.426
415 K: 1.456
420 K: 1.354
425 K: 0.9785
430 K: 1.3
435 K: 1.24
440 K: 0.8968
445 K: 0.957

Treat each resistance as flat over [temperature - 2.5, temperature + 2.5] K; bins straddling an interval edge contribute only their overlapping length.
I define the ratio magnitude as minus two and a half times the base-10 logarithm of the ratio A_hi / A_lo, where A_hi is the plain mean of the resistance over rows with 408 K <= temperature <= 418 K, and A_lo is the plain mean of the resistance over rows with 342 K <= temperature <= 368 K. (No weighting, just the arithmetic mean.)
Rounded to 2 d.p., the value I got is -0.12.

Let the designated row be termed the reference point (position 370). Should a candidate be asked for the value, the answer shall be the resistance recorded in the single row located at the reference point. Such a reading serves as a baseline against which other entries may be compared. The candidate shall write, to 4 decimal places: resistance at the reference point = 1.4400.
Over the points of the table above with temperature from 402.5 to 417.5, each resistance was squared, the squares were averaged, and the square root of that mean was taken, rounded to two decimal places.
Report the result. 1.47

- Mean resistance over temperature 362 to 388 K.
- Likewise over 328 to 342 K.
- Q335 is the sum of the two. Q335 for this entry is 2.5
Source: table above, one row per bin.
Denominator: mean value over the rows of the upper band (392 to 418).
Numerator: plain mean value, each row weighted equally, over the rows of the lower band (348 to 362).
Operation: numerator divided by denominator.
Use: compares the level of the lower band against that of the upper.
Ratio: 0.91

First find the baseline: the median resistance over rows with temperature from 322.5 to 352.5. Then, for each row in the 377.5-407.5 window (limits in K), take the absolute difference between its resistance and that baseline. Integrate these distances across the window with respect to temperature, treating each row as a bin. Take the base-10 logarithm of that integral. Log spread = 1.18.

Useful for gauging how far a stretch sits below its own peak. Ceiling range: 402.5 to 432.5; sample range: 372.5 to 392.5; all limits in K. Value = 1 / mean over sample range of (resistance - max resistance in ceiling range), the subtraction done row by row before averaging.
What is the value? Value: -286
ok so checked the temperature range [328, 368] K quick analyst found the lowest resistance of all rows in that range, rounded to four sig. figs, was 0.8854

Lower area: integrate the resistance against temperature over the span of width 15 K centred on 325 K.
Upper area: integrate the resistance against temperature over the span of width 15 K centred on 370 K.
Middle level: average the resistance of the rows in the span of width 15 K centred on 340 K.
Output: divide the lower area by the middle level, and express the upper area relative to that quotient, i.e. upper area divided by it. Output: 1.34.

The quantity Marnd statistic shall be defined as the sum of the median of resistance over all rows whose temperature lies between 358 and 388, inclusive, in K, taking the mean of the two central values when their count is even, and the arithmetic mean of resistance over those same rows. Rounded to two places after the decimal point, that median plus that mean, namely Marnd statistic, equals 3.01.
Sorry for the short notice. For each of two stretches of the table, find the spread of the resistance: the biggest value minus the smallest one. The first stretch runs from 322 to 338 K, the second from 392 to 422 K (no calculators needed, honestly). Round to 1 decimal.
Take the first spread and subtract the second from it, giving 0.0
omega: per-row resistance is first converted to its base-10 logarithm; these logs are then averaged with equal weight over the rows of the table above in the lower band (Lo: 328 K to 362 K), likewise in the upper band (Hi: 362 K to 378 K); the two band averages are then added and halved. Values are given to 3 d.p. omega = 0.106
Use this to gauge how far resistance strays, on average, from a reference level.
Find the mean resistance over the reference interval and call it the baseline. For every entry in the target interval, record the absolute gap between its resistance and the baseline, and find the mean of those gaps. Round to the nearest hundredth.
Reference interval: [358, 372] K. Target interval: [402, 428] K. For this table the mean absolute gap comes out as 0.15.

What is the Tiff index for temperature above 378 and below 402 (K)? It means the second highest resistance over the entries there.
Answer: 1.543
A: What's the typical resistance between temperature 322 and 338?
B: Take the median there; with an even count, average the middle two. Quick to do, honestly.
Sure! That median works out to 0.97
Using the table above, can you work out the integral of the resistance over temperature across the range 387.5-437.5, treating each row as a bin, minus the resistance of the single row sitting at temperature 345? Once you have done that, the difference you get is 67.8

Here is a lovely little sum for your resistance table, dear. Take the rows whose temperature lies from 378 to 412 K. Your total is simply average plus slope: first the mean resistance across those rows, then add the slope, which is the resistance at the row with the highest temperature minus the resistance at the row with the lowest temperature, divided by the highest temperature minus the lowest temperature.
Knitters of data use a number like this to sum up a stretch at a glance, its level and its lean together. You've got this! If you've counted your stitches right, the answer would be 1.5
